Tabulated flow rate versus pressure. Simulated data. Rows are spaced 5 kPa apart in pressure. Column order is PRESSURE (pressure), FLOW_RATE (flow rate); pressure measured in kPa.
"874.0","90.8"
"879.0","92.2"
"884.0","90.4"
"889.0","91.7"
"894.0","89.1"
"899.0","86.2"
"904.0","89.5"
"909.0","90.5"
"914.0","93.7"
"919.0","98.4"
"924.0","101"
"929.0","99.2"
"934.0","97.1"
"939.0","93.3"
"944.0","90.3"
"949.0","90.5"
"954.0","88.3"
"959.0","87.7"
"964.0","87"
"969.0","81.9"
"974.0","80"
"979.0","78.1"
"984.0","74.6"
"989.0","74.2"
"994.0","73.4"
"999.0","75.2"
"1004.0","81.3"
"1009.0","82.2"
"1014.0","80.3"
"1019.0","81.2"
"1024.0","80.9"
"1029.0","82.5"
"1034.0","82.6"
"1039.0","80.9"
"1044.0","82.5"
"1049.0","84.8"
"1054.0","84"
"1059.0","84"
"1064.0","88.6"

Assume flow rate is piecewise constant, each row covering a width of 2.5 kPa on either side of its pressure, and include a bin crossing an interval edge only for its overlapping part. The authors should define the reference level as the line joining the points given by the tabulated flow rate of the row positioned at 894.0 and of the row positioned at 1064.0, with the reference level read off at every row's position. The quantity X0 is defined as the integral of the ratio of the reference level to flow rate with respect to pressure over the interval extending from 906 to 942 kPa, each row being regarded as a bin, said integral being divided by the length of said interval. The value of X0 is 0.93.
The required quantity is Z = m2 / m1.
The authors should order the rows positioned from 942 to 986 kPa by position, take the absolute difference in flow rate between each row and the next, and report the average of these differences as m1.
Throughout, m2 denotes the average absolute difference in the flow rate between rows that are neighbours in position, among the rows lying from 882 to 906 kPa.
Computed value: 1.3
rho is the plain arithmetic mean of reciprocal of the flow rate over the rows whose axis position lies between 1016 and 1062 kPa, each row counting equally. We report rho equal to 0.0121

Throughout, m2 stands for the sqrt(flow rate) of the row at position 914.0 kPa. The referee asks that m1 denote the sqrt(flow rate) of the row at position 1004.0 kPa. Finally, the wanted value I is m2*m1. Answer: 87.3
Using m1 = 9.02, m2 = 9.7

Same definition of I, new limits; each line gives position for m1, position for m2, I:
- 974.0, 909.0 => 85.1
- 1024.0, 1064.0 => 84.7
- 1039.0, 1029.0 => 81.7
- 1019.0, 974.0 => 80.6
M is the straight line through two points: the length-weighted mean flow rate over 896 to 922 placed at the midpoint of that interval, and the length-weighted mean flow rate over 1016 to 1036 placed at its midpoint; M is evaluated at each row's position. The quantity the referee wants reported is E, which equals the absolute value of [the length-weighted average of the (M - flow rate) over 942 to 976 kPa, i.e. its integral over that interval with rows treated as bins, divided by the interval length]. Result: 1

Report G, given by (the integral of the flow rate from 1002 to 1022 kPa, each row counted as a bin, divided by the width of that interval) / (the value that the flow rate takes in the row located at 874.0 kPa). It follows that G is 0.89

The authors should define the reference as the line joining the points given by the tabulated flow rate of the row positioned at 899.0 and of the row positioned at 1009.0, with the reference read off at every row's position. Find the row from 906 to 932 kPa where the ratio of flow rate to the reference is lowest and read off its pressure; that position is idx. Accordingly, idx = 909.0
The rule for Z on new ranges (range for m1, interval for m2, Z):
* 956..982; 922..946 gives 1.1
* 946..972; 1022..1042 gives 0.5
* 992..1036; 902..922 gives 1.7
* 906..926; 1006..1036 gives 0.3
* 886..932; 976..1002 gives 0.6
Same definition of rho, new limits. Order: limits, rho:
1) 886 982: 0.0111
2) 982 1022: 0.0129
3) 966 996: 0.0130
